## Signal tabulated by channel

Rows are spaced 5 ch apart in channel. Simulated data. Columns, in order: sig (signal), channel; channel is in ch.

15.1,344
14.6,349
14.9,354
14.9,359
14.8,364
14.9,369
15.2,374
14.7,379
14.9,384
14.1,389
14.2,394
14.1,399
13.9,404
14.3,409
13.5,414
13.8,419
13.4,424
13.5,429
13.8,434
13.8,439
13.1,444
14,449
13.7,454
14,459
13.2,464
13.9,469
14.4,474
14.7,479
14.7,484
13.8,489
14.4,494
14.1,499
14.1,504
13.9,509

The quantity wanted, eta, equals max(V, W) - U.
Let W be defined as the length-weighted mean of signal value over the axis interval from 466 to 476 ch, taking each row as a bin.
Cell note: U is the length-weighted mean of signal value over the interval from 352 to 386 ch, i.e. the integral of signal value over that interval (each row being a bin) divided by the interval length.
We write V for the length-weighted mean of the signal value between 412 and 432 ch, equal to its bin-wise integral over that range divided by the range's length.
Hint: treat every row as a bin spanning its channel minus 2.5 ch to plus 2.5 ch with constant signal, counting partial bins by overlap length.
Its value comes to -0.8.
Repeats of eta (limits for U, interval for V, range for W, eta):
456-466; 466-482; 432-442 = 0.7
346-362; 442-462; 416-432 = -1.1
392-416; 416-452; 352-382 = 0.9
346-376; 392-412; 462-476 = -0.8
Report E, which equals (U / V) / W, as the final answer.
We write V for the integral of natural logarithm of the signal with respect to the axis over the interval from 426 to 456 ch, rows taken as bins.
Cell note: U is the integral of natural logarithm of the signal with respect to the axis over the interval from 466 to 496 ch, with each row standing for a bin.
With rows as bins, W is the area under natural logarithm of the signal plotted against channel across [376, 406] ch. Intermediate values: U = 79.8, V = 78.4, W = 79.9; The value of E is 0.0127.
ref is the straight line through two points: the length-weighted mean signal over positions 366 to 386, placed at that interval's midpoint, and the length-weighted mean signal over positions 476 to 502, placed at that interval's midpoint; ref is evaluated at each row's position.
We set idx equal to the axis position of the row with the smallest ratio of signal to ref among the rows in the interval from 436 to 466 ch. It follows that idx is 444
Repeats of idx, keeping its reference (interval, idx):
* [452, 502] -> 464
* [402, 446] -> 444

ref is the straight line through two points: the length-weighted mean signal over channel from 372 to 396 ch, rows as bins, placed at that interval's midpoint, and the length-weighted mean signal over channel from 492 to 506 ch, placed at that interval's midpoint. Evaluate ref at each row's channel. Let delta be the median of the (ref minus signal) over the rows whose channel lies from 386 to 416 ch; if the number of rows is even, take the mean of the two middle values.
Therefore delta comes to 0.5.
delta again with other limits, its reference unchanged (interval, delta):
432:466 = 0.6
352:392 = -0.2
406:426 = 0.8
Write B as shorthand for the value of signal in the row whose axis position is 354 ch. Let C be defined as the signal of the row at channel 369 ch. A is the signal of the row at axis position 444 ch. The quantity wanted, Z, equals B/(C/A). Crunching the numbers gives 13.1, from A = 13.1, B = 14.9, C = 14.9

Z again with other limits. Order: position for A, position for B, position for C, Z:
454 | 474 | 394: 13.9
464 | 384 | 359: 13.2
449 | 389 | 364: 13.3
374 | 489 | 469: 15.1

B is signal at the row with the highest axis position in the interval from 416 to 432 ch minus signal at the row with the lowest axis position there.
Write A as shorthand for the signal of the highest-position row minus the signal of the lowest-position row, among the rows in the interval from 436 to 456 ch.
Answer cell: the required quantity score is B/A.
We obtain 3.0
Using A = -0.10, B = -0.30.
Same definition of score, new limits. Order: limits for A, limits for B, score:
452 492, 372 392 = -11.0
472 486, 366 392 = -2.7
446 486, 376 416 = -1.7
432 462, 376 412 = -2.0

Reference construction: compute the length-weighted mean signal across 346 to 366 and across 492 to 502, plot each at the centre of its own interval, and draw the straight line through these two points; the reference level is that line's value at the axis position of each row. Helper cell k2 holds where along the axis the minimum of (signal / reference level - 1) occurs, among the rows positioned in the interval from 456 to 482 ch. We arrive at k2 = 464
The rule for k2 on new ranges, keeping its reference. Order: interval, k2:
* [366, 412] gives 404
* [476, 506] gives 489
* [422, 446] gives 444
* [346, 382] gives 349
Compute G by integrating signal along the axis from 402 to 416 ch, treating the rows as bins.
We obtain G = 195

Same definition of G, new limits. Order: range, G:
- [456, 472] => 220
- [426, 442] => 219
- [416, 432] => 217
